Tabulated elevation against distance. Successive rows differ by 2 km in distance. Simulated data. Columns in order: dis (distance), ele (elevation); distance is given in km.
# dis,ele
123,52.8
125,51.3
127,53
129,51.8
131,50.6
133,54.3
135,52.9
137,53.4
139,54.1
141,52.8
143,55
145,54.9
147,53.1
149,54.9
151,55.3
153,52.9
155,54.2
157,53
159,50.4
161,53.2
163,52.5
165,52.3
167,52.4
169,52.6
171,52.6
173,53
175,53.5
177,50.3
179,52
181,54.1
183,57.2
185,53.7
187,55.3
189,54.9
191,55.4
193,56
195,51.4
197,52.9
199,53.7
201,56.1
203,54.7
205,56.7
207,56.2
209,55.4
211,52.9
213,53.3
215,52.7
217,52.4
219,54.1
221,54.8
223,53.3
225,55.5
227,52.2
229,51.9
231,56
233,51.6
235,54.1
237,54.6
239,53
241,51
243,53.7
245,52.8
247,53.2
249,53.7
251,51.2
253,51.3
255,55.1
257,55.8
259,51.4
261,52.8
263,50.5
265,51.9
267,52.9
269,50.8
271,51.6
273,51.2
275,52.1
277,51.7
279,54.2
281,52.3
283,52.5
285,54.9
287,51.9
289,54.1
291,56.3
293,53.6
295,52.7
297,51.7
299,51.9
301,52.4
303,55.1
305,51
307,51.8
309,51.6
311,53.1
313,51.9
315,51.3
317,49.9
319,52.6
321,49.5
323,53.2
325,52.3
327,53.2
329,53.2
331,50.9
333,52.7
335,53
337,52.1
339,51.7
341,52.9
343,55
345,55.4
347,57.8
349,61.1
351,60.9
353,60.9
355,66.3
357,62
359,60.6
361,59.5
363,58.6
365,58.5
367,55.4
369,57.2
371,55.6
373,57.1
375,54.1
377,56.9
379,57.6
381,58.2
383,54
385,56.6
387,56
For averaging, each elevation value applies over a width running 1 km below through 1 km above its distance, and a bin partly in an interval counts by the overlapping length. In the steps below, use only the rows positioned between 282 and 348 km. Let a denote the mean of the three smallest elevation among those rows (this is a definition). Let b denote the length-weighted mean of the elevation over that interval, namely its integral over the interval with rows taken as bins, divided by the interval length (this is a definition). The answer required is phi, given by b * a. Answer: 2646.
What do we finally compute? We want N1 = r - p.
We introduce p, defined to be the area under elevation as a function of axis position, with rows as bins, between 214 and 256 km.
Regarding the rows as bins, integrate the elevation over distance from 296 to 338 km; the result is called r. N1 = -48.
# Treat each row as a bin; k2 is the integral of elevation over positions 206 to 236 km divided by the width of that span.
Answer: 53.8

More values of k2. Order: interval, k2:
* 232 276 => 52.6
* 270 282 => 52.2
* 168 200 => 53.7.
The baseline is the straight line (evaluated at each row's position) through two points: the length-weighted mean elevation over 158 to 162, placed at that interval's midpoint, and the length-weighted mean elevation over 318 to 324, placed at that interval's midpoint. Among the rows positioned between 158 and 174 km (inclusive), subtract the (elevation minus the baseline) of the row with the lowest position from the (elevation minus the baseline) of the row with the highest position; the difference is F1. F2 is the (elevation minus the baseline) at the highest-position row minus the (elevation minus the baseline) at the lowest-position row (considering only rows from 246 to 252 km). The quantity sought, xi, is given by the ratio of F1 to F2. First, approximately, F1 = 3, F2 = -2.0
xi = -1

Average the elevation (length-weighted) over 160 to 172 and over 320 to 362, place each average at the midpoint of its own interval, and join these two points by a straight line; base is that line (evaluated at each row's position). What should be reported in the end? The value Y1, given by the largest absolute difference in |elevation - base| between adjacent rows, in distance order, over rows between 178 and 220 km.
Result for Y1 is 3.5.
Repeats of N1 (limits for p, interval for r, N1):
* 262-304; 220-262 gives 25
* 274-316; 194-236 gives 48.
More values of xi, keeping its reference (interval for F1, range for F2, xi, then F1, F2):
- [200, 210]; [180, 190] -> -1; -1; 0.8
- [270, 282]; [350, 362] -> -1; 1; -1.4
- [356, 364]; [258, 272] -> -17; -3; 0.2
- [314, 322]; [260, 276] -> 3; -2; -0.7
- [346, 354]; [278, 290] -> -32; 3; -0.1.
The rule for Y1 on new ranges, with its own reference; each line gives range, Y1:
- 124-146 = 2.2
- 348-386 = 5.4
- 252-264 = 2.3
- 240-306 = 4.1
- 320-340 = 3.7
